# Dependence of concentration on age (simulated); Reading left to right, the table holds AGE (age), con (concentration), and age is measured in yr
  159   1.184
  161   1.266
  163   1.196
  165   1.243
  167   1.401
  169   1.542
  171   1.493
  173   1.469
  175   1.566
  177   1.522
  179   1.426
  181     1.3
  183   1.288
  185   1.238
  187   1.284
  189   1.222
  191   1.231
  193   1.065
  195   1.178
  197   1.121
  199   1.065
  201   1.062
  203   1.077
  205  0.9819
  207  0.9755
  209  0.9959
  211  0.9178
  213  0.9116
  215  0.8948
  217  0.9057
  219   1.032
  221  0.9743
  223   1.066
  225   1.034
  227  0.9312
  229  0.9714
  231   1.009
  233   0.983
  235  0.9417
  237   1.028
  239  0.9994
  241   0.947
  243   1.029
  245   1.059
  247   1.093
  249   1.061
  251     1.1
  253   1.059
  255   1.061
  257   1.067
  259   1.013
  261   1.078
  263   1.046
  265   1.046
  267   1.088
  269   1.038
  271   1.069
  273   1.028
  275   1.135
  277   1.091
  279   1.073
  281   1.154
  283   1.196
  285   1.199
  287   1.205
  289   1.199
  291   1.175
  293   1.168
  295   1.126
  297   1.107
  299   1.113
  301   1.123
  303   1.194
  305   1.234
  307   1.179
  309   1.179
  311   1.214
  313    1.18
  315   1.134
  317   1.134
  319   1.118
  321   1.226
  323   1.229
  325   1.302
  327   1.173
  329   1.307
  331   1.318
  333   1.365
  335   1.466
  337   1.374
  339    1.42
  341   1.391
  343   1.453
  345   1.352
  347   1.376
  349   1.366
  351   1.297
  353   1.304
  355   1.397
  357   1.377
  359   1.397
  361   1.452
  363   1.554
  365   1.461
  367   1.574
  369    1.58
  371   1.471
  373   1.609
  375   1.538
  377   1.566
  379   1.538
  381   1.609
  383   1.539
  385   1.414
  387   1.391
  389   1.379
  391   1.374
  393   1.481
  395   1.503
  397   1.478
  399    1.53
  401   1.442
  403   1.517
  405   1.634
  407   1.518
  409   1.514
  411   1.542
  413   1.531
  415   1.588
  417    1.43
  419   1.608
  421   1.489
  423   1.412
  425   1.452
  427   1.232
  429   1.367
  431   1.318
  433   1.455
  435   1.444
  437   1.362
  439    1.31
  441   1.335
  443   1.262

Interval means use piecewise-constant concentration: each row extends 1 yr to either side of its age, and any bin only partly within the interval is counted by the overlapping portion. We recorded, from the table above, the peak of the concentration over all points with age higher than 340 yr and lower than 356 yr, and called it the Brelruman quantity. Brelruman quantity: 1.453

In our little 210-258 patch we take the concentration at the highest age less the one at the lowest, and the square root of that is 0.39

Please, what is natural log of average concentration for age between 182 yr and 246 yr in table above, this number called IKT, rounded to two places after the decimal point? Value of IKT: 0.04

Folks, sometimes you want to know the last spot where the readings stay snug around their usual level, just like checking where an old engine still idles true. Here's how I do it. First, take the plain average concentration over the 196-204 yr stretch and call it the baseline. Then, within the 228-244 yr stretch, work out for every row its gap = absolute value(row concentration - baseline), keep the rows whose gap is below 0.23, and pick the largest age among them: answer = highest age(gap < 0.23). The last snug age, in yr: 243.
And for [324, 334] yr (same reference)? 329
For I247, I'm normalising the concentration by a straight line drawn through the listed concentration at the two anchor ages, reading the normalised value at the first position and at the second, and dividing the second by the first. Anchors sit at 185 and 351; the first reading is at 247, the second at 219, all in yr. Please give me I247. 0.95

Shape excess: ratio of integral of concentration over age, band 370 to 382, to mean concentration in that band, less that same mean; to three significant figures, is 10.4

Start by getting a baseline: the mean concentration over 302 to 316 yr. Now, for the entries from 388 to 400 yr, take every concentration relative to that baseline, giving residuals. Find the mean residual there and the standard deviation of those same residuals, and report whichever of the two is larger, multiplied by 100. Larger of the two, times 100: 27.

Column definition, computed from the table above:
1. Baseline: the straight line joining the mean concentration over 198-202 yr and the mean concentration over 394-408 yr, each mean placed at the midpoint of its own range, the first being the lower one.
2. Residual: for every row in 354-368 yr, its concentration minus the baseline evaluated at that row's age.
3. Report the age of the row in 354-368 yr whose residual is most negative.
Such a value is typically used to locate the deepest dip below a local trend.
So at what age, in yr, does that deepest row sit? 357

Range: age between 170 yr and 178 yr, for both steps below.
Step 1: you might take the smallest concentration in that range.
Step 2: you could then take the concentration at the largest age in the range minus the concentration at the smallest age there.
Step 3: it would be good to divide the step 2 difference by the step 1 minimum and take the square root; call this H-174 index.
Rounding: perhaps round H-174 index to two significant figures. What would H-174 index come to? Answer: 0.14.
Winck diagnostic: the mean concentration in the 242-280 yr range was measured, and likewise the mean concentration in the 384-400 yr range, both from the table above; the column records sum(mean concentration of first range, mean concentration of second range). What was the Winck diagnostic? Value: 2.51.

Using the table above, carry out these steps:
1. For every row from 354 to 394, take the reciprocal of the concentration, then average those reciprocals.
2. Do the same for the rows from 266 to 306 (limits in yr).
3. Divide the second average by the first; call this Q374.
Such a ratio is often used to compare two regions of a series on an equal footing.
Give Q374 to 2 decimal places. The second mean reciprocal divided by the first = 1.31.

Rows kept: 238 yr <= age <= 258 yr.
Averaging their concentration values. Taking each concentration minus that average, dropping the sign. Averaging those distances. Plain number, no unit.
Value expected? 0.0334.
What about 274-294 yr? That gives 0.0370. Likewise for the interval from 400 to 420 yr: 0.0485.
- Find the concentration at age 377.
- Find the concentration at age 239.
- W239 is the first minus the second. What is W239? 0.57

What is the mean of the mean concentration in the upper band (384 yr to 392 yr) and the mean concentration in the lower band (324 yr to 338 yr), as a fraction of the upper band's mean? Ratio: 0.978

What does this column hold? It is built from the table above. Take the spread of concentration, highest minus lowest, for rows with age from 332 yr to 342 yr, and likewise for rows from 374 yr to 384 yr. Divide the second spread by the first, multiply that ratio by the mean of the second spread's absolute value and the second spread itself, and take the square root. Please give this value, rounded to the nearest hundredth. 0.22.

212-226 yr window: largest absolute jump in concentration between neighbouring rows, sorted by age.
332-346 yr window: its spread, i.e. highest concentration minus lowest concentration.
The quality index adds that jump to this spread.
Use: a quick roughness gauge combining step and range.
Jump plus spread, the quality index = 0.24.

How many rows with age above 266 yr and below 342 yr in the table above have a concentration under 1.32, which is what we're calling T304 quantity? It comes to 33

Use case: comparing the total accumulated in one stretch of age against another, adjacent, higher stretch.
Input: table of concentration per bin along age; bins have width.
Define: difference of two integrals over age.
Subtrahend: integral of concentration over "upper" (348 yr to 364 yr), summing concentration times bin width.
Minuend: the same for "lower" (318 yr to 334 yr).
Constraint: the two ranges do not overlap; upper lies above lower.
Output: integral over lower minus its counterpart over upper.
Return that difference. -2.2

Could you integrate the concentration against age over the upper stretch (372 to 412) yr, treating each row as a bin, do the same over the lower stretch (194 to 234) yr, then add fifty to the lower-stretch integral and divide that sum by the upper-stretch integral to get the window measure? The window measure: 1.5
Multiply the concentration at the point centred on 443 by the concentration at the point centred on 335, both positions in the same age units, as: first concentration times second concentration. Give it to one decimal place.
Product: 1.9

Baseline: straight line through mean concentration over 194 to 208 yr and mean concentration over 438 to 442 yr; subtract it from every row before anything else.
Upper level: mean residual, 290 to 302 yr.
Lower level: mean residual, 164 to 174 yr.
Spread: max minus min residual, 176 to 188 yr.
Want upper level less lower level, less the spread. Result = -0.72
